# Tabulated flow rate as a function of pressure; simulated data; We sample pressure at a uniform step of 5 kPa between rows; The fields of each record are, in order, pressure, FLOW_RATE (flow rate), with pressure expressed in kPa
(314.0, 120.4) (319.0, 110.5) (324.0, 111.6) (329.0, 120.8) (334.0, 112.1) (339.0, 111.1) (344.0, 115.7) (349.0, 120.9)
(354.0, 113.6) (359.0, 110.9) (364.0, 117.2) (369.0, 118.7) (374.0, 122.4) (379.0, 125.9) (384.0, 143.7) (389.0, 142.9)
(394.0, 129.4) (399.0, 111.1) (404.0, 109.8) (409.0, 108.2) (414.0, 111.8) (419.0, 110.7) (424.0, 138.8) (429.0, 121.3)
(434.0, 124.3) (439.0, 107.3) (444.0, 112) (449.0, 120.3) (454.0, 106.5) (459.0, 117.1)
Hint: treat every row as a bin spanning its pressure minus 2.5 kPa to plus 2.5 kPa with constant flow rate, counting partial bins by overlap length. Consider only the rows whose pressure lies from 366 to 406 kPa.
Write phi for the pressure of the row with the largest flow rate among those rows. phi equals 384.0 kPa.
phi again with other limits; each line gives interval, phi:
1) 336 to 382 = 379.0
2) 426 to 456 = 434.0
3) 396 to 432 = 424.0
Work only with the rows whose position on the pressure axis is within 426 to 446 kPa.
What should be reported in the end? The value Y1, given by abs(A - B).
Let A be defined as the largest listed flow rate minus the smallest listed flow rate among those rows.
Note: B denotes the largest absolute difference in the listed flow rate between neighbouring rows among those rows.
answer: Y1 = 0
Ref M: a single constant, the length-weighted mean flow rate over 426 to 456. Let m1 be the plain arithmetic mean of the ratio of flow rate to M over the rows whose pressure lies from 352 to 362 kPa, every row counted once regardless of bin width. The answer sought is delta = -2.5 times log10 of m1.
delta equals 0.034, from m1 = 0.97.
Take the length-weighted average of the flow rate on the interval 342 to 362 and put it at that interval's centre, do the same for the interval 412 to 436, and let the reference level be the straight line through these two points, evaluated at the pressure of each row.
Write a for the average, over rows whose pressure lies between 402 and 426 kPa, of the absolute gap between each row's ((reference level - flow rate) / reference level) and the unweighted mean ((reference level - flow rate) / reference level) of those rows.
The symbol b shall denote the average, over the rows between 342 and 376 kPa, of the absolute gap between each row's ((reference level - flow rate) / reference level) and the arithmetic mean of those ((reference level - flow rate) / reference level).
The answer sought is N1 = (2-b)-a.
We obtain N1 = 1.904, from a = 0.073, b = 0.02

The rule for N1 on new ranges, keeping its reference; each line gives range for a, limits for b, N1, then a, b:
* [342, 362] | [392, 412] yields 1.905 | 0.030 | 0.06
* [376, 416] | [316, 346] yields 1.862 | 0.113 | 0.02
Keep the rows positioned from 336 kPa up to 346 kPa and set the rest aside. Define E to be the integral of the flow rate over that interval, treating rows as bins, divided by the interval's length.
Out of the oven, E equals 113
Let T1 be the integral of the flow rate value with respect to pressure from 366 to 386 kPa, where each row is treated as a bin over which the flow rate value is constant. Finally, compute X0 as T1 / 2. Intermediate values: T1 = 2540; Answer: 1270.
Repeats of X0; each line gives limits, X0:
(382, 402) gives 1309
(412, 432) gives 1210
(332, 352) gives 1150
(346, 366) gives 1156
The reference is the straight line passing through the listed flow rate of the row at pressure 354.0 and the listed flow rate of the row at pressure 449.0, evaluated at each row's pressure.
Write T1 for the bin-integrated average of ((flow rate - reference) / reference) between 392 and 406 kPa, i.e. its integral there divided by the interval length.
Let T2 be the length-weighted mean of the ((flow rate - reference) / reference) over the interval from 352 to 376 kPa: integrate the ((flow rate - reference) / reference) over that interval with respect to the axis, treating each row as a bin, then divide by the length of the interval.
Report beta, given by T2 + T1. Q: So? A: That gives 0.017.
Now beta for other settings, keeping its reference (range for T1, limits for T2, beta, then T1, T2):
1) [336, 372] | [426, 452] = -0.003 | 0.017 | -0.019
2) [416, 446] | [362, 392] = 0.117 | 0.000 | 0.116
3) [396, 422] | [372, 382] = 0.034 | -0.053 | 0.087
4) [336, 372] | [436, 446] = -0.062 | 0.017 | -0.079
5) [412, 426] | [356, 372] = 0.028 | 0.016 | 0.013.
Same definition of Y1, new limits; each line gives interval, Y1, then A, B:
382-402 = 14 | 33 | 18.3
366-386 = 7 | 25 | 17.8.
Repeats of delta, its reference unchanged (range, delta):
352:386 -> -0.054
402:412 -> 0.066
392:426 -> -0.012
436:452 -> 0.025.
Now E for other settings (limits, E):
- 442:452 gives 116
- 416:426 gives 123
